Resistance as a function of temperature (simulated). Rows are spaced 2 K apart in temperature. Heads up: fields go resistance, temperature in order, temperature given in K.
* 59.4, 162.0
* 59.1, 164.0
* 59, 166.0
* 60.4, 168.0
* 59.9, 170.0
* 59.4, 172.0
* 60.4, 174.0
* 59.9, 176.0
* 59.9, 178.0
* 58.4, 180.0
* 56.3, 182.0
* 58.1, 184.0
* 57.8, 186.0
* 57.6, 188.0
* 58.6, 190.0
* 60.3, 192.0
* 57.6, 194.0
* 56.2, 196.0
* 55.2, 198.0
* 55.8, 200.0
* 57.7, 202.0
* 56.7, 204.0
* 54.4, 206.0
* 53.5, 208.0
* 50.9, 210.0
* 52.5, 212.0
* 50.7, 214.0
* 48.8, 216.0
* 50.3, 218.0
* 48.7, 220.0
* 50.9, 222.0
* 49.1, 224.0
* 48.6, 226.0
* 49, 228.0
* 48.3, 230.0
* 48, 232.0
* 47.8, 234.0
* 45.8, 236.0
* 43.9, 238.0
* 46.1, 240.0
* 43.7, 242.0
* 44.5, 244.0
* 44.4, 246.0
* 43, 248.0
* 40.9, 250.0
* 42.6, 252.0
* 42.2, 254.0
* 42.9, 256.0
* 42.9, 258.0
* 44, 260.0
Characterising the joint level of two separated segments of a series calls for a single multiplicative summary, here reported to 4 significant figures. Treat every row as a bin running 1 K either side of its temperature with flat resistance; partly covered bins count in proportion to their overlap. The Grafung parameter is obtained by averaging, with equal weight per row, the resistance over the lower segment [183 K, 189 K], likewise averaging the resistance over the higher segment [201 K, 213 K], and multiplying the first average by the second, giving 3139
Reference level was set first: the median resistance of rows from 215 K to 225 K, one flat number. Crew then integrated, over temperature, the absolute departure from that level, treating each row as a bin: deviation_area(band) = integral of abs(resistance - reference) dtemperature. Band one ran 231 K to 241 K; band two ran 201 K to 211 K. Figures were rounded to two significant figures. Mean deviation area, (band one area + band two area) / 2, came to 42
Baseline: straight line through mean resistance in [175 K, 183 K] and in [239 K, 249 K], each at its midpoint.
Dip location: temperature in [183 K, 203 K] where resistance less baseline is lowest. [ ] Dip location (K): 184.0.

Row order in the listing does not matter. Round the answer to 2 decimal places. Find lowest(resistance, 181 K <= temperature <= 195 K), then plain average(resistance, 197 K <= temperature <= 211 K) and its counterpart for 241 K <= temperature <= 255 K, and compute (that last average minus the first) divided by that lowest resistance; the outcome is -0.21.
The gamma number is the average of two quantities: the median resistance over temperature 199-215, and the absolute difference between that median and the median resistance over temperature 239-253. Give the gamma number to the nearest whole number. 32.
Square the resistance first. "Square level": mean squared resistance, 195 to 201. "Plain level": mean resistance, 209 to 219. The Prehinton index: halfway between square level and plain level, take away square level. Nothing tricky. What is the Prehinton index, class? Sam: -1528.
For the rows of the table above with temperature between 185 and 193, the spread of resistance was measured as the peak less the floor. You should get 2.70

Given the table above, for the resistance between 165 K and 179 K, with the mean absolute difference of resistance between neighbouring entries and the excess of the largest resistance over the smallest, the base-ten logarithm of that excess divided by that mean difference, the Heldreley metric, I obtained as 0.33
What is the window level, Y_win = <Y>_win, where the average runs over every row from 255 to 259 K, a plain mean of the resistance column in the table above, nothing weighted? 43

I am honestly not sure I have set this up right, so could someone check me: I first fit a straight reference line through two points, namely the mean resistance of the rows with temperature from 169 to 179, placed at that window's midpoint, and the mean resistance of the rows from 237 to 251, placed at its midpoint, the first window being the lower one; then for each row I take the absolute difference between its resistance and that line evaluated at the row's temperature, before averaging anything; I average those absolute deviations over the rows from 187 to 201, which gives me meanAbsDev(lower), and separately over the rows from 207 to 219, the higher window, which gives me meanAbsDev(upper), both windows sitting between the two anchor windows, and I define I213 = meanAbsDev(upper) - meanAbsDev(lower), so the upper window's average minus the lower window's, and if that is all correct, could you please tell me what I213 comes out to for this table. -1.1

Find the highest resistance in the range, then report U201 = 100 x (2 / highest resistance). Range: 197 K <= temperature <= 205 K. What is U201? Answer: 3.5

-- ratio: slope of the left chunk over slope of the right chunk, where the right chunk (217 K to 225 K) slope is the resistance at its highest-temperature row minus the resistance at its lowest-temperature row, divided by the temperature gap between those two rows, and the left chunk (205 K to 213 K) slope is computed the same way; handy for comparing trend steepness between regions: 1.6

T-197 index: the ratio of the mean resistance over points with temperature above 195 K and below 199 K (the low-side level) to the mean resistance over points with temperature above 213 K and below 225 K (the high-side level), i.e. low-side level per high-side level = 1.12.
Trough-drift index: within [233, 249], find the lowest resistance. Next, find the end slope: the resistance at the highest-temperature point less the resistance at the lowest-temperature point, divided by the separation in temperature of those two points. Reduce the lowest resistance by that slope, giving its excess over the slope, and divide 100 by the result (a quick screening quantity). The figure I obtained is 2.31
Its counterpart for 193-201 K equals 1.80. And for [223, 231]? 2.06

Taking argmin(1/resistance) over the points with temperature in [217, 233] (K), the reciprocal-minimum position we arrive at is 222.0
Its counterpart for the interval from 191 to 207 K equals 192.0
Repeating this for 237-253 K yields 240.0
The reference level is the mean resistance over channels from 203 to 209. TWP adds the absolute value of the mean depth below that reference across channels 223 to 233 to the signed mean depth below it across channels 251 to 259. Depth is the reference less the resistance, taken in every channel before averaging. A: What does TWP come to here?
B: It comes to 18.5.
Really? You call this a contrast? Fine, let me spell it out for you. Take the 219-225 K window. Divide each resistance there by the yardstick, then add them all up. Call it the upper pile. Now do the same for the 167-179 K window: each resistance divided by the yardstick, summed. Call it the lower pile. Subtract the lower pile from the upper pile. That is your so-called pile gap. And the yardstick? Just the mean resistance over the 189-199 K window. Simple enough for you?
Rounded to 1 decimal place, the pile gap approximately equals -3.7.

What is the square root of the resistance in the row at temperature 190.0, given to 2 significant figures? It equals 7.7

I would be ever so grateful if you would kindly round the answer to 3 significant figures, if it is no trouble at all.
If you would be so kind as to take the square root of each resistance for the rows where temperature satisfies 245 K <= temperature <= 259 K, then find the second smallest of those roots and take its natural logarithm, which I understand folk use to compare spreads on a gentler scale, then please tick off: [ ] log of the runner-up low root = 1.87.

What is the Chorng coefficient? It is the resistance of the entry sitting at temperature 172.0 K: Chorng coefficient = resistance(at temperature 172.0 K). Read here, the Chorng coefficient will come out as 59.4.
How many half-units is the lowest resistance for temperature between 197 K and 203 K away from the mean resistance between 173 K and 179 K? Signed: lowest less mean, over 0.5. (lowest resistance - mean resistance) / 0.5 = -10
